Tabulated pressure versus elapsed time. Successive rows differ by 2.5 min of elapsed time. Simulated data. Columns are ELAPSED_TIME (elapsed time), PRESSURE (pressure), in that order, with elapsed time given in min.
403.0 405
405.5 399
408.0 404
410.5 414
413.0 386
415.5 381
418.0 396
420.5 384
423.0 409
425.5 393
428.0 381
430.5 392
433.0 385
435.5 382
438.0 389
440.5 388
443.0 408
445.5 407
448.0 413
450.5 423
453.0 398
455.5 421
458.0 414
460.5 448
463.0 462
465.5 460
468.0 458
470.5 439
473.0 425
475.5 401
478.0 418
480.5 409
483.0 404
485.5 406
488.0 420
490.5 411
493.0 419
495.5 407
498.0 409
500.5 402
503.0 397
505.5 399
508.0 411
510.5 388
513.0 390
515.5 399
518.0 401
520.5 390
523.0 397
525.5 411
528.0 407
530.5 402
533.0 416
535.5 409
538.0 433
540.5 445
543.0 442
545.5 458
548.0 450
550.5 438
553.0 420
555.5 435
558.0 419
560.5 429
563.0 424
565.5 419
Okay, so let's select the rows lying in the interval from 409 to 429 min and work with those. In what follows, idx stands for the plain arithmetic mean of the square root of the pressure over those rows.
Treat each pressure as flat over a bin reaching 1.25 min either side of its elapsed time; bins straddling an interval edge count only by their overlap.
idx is 19.8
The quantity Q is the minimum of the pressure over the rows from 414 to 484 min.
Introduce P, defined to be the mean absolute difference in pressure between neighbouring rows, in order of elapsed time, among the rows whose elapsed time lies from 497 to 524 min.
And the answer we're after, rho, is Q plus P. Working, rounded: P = 8.0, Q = 381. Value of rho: 389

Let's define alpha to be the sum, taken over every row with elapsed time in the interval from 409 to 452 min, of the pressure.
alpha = 6731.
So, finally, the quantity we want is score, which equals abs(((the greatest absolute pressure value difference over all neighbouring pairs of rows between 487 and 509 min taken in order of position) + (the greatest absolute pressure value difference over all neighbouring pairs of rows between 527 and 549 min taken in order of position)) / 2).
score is 18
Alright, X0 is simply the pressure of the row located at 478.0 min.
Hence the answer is 418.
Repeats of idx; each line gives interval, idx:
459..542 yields 20.4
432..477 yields 20.4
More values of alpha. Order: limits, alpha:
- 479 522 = 6862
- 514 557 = 7153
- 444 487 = 7206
